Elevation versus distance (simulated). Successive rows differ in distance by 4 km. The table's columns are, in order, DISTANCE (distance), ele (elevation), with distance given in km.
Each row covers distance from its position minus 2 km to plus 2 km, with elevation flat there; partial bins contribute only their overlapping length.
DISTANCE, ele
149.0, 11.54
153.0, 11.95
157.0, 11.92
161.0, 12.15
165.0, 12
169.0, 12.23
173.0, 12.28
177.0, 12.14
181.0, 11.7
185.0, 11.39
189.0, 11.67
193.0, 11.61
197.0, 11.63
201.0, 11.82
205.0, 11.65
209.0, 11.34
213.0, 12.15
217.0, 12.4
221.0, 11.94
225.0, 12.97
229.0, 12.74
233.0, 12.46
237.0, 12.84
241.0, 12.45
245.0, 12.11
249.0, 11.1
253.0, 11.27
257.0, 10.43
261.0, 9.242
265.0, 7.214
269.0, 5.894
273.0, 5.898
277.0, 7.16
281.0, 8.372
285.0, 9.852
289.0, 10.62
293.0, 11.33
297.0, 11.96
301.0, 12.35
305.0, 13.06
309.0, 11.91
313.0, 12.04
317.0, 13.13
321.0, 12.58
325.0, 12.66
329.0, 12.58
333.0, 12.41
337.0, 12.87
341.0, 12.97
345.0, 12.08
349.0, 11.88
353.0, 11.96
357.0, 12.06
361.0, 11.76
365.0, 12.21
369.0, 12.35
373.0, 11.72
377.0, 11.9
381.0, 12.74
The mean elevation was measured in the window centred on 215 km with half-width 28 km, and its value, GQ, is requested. 12.1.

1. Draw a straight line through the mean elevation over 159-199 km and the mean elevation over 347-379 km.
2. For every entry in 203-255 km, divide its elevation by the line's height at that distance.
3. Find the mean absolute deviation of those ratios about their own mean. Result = 0.042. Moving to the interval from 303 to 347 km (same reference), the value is 0.028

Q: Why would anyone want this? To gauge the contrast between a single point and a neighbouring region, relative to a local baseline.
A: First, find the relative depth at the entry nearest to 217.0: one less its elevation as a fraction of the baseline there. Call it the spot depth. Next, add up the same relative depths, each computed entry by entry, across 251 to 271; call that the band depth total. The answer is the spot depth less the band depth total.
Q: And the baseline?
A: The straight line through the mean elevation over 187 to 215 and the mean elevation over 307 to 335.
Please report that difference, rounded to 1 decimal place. -1.4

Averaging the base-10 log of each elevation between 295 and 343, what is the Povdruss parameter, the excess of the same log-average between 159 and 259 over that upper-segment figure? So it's -0.022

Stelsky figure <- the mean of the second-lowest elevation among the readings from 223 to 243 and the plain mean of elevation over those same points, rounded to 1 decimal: 12.6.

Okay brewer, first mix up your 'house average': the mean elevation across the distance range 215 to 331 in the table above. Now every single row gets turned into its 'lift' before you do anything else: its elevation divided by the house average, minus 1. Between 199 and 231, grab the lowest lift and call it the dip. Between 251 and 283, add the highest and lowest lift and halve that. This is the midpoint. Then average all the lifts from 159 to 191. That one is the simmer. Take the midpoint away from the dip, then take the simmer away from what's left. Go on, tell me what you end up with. 0.17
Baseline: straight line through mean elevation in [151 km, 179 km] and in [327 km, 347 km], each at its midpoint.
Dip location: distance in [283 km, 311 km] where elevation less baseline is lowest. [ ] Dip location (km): 285.0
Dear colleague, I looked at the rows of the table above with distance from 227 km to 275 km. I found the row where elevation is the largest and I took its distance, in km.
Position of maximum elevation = 237.0 km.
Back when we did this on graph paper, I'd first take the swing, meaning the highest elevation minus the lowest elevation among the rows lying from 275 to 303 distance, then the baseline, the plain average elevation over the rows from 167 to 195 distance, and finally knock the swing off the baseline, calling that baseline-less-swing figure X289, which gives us 6.7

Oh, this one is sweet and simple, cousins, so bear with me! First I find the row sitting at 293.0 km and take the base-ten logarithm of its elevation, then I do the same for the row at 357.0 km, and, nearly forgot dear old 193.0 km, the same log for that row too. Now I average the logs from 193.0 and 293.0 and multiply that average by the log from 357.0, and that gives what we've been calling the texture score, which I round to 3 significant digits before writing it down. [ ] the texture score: 1.15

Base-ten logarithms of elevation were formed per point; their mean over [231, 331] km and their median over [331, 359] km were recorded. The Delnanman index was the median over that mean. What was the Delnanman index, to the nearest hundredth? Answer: 1.06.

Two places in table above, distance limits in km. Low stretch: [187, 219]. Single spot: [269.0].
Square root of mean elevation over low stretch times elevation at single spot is 8.3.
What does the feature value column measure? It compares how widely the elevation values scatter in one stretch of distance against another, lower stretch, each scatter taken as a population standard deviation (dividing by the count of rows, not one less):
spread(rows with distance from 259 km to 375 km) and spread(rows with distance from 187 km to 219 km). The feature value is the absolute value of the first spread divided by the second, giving 6.7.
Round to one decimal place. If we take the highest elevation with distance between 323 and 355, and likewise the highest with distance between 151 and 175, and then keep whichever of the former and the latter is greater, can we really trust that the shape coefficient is 13.0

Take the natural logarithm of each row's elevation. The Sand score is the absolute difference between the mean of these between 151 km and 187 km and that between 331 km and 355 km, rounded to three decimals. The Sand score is 0.032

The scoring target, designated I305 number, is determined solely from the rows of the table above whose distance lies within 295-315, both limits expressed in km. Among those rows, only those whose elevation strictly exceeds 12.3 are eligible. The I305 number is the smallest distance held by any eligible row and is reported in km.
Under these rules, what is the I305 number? 301.0 km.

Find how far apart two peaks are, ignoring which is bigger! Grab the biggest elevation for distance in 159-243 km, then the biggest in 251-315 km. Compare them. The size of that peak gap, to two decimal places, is 0.09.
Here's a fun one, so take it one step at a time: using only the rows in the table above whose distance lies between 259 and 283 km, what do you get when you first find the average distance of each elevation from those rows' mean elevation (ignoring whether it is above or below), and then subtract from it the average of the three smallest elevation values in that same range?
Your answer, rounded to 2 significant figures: -5.3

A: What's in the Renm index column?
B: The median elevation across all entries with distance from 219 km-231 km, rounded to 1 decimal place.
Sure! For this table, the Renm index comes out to 12.7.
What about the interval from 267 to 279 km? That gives 5.9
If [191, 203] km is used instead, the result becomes 11.6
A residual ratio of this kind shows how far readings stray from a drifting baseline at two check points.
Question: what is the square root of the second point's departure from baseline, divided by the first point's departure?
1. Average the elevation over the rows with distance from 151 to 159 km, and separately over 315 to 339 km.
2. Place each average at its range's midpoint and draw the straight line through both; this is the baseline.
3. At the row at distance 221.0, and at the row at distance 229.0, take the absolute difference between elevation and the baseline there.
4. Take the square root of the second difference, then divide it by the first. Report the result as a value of 2.4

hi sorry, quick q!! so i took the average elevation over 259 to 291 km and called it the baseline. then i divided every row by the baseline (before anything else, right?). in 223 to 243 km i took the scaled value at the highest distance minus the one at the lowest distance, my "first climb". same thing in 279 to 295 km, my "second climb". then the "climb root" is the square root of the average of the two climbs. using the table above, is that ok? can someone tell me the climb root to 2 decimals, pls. 0.39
